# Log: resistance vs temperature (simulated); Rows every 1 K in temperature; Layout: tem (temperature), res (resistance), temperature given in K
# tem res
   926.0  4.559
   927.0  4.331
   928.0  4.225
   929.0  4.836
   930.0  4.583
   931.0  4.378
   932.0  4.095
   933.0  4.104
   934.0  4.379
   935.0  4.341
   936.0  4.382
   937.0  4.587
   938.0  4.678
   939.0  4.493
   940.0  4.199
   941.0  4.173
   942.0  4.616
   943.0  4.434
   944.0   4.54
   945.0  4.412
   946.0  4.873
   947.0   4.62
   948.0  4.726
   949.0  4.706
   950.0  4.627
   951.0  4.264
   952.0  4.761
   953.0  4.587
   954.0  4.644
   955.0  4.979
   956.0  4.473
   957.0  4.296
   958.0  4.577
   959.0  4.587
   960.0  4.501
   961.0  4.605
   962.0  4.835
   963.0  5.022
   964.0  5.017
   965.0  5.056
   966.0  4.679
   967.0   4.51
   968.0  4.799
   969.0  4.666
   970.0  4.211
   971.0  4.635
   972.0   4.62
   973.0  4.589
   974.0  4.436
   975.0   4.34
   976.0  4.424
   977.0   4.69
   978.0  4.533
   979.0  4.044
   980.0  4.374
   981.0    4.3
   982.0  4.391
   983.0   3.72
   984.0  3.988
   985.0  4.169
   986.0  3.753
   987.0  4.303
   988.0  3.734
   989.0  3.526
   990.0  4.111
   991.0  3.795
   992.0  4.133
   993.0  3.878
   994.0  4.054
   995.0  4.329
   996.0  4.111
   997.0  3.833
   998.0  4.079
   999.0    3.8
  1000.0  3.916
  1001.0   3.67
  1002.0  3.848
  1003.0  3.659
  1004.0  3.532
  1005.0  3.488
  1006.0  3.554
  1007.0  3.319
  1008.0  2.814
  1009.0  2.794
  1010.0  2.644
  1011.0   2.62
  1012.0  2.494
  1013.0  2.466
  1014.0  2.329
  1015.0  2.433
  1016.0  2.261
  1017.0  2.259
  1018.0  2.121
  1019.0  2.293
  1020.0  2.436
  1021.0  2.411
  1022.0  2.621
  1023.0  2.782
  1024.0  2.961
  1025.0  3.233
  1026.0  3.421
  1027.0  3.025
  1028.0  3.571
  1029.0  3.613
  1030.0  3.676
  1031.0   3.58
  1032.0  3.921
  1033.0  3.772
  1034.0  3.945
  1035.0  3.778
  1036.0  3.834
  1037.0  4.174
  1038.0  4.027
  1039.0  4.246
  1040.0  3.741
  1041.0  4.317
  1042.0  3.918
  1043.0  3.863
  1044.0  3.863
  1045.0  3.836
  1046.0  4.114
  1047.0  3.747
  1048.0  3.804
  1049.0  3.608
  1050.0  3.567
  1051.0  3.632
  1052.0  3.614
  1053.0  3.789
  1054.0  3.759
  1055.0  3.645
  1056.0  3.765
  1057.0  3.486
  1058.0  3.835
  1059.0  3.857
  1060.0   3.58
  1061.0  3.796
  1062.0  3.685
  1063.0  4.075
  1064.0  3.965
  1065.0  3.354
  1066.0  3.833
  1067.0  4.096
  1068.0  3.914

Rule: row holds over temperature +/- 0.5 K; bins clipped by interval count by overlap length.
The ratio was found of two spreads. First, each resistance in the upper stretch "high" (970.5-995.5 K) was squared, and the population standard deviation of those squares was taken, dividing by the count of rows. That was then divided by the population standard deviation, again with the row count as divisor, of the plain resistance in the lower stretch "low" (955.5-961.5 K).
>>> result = 25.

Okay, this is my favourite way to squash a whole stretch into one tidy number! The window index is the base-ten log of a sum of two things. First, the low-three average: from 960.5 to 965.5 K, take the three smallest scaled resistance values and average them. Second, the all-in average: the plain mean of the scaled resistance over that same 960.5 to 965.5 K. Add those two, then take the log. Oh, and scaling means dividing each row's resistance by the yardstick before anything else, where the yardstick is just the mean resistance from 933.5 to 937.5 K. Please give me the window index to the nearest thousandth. 0.342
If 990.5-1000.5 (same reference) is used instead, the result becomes 0.247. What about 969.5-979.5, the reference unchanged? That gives 0.291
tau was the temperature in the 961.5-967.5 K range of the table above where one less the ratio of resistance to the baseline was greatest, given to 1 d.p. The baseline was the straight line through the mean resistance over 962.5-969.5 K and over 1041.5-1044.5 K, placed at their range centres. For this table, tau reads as 967.0 K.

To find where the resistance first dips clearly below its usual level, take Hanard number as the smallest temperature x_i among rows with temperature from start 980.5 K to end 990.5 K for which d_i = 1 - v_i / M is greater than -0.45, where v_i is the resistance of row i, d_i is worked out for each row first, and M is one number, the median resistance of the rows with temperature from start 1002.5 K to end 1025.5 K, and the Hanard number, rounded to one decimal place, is 983.0 K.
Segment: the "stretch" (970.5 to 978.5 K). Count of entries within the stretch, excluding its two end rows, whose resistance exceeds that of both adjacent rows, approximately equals 1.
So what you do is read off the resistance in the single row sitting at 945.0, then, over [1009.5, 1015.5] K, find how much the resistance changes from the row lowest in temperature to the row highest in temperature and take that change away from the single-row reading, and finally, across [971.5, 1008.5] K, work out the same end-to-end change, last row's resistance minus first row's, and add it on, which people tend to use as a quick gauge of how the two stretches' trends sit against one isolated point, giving 2.8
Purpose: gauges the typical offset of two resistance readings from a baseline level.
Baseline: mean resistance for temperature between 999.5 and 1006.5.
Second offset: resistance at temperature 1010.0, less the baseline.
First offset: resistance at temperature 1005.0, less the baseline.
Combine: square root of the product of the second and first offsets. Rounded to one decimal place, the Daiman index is 0.4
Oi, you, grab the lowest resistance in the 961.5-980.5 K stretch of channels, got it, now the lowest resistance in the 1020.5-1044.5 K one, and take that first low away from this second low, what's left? -1.6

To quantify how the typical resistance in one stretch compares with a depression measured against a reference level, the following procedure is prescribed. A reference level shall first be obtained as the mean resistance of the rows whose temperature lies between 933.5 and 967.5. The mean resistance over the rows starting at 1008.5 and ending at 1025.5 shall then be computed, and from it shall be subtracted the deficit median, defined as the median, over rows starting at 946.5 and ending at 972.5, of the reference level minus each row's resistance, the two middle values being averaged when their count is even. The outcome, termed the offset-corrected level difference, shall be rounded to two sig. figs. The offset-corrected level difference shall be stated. 2.6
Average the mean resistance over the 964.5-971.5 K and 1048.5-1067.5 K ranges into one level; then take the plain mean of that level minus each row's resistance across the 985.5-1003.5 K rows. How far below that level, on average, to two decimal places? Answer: 0.27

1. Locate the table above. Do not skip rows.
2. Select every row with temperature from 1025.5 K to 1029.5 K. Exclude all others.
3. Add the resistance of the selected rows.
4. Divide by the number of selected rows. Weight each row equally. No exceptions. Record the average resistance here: 3.41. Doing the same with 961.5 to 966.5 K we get 4.92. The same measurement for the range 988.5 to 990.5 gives 3.82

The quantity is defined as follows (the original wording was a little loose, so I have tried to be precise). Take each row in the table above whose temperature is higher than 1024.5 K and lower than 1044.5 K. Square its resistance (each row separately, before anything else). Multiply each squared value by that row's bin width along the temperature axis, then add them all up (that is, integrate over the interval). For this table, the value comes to 287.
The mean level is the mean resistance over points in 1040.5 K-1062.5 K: 3.8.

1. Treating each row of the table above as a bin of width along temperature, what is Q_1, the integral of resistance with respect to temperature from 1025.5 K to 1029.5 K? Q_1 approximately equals 13.6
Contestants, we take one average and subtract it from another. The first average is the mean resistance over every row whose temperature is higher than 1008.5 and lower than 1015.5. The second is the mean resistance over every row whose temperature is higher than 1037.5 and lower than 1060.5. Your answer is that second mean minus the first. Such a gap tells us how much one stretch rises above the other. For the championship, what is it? 1.27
